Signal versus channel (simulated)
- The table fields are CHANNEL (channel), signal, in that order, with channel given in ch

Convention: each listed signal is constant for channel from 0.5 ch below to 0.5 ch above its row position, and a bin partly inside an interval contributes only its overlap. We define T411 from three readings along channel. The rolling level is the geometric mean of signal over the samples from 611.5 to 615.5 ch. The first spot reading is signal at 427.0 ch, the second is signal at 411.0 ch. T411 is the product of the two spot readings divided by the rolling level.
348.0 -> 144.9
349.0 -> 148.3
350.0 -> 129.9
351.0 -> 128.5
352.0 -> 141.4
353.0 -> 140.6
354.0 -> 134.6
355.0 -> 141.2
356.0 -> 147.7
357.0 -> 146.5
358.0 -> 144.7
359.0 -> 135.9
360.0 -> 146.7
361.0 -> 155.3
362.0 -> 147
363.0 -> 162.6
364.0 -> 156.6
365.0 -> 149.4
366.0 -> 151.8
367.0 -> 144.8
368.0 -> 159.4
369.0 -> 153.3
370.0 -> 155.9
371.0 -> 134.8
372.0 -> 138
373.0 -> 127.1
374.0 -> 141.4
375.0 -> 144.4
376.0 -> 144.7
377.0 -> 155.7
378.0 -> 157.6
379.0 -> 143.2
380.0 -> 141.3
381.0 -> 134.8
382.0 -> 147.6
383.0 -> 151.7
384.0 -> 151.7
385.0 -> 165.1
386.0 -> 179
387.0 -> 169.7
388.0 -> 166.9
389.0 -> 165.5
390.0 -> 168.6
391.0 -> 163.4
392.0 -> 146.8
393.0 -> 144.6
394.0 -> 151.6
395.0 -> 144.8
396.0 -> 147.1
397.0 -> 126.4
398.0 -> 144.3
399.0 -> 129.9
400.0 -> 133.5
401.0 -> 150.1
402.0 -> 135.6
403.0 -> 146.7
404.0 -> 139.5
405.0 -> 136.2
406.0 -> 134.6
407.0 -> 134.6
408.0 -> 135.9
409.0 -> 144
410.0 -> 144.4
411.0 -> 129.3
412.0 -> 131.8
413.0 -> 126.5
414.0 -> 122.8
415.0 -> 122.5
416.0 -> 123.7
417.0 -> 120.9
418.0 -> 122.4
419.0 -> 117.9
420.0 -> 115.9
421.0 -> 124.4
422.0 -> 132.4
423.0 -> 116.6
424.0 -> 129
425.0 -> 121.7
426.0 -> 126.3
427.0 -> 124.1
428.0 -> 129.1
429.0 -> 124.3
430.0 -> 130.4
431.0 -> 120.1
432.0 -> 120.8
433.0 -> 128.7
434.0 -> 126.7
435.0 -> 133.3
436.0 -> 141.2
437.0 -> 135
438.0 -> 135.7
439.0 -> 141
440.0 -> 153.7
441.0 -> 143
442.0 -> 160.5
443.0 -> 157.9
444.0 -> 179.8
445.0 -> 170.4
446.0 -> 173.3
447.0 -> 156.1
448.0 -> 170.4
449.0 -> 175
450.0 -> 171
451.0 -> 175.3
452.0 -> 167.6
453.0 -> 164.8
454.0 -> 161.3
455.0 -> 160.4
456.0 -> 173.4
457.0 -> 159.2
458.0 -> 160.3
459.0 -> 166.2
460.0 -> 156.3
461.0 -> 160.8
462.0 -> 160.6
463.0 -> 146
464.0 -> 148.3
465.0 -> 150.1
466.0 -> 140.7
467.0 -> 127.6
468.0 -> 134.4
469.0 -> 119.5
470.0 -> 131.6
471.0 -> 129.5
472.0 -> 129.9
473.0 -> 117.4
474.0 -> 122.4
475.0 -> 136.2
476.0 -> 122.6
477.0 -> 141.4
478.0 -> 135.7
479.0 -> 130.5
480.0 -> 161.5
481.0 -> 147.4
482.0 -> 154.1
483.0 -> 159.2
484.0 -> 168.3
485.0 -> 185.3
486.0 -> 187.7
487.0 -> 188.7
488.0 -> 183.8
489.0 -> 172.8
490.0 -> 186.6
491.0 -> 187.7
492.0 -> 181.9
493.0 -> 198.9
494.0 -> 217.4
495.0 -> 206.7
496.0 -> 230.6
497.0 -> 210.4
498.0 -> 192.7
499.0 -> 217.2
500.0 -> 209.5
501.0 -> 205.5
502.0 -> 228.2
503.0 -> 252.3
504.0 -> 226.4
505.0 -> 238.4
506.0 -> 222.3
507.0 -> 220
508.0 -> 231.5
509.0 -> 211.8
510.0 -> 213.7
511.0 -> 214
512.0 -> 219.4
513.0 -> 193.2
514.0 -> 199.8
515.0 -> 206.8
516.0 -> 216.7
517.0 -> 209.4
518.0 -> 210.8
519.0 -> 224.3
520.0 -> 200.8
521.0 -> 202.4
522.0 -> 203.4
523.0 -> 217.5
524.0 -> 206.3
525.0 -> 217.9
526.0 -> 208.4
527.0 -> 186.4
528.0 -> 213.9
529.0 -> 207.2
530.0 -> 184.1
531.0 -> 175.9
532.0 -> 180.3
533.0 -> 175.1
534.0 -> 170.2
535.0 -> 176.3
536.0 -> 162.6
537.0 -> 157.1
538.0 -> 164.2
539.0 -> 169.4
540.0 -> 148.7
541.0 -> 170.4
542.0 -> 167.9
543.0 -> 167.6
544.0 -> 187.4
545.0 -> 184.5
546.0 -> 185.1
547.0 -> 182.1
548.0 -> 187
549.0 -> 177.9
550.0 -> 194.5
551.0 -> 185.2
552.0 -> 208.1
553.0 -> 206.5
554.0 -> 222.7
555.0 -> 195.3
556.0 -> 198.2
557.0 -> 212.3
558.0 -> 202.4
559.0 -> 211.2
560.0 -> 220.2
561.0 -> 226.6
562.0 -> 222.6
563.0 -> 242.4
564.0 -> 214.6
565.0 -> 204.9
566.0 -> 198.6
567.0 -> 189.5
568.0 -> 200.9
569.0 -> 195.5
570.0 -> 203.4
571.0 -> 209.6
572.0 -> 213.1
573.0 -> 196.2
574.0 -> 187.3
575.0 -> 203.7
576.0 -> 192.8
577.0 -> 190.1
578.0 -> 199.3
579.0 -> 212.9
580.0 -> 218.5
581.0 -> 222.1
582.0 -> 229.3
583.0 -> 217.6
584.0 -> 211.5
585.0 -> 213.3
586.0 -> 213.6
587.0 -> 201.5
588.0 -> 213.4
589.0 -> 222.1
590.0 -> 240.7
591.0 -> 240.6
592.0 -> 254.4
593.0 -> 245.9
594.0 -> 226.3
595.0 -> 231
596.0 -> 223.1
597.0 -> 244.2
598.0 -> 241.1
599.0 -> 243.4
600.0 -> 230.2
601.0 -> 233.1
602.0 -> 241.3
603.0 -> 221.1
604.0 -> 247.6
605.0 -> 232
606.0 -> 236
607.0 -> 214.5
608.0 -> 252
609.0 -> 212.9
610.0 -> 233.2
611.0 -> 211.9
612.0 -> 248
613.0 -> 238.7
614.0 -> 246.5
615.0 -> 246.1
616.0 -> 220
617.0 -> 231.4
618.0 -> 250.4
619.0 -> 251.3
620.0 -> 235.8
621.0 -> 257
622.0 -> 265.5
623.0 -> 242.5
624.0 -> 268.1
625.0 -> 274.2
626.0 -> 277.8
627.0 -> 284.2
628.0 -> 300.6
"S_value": 66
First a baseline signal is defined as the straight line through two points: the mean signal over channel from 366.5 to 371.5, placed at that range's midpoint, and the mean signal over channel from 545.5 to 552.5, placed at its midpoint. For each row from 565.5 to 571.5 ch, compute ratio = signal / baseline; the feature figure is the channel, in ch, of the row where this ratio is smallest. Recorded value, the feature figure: 567.0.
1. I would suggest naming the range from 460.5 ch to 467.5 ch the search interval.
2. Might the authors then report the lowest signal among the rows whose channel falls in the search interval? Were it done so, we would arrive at 127.6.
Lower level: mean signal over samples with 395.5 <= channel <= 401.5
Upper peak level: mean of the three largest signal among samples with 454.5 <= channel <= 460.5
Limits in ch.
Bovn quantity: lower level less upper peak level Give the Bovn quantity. -28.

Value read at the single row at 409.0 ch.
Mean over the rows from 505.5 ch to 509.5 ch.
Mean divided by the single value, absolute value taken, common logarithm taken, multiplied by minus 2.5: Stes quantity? -0.47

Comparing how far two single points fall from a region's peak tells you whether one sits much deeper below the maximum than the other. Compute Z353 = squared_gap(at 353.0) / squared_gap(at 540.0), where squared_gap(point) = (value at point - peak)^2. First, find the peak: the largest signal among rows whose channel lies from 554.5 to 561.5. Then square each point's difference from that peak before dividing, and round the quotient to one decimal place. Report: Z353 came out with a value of 1.2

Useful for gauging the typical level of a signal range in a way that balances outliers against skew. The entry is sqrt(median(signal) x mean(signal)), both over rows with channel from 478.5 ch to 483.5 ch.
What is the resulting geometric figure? 152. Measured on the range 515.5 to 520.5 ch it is 212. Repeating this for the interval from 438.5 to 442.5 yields 149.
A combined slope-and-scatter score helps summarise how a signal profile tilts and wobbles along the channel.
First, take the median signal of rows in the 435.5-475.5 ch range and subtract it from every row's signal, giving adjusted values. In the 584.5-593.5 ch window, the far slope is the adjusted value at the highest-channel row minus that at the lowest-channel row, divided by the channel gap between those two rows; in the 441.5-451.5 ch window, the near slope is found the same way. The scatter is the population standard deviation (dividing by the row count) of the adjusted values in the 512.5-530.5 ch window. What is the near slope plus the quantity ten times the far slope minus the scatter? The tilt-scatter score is 32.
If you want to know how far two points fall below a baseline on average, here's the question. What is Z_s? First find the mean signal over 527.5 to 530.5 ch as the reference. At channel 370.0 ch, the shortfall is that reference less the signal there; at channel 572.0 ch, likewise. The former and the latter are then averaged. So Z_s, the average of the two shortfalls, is 17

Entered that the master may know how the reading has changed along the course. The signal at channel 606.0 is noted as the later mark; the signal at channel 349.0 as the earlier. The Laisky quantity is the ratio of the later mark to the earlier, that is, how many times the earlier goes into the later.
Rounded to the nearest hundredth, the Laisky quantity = 1.59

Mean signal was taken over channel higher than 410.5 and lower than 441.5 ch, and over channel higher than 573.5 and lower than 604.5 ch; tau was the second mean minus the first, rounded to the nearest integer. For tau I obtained 95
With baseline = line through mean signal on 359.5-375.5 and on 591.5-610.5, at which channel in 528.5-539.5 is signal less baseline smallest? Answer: 537.0 ch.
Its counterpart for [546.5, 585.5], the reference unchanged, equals 549.0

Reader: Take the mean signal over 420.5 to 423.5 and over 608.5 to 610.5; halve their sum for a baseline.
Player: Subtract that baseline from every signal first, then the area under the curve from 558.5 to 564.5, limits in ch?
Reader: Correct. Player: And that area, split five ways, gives 59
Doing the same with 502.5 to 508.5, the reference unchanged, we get 70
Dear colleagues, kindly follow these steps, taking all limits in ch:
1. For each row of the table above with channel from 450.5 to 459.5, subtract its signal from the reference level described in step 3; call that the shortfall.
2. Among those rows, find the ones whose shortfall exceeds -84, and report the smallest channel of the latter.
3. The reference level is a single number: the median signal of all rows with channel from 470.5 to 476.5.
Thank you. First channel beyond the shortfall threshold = 451.0 ch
